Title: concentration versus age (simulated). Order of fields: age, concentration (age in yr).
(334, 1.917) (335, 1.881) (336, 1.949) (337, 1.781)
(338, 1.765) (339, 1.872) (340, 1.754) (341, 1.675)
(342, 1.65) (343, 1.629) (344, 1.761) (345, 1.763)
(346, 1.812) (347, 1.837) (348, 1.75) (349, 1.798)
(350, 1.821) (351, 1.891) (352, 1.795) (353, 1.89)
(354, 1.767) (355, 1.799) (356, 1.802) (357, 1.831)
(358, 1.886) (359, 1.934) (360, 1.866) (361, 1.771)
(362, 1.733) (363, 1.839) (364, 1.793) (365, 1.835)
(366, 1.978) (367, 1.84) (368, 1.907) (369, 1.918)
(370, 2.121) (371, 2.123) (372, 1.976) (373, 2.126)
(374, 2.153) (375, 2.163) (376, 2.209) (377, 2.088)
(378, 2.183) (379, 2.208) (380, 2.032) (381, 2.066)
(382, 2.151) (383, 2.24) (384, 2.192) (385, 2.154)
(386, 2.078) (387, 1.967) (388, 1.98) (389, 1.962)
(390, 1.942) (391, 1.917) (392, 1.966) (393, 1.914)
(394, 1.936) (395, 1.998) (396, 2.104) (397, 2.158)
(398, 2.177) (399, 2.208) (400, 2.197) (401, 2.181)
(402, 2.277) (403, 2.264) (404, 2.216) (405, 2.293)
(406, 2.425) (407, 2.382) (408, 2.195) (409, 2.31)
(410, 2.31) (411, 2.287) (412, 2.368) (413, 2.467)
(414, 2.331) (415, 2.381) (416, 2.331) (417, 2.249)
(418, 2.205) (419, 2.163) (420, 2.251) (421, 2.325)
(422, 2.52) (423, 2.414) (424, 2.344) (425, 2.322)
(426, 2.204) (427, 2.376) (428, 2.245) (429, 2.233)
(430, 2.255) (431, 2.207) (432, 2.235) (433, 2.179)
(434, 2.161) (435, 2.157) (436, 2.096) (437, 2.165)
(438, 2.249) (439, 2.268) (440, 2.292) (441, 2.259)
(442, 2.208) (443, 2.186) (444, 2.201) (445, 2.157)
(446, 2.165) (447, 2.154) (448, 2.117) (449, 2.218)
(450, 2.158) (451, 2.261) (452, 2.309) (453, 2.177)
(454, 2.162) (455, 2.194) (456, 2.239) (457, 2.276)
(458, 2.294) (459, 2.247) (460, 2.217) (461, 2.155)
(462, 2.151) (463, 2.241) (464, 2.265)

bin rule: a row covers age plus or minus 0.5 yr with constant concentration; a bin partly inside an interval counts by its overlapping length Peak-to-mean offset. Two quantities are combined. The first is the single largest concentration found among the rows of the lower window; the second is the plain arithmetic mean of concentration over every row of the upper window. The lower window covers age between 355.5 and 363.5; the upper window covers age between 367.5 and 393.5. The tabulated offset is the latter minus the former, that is 0.13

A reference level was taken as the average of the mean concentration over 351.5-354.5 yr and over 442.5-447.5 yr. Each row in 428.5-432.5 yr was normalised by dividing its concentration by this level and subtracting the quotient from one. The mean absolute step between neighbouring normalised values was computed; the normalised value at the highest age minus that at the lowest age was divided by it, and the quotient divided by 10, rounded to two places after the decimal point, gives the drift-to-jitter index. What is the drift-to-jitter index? -0.01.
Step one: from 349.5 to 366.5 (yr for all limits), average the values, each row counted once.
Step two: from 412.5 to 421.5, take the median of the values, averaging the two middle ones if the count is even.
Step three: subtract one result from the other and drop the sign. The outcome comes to 0.5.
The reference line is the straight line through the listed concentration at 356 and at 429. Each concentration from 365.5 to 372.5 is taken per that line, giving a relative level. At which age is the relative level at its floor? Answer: 367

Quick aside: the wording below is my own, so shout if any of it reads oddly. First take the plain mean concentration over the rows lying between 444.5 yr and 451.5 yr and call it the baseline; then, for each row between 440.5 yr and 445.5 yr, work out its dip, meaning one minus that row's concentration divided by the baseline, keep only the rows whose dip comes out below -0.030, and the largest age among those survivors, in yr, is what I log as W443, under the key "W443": 441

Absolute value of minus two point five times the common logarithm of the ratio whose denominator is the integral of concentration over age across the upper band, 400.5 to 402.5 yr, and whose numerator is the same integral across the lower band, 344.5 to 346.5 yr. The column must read 0.24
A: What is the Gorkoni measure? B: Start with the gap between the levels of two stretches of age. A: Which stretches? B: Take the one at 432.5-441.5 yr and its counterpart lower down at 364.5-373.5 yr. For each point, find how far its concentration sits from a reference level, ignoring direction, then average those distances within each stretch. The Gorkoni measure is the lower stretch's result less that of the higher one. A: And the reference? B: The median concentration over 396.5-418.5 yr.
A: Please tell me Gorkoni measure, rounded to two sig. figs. 0.22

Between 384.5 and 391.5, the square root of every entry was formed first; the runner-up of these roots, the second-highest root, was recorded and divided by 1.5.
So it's 0.96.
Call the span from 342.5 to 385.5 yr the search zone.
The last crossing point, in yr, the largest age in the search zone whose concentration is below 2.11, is 381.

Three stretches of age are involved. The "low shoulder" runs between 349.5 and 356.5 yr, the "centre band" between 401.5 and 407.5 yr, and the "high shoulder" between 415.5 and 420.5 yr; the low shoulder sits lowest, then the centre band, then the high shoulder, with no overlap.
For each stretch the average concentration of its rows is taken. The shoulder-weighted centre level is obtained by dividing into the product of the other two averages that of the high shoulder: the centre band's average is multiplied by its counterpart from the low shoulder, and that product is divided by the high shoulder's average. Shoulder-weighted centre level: 1.9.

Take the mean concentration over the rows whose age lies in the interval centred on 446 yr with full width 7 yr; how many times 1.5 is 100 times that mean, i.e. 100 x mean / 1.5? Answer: 145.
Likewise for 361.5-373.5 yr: 129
